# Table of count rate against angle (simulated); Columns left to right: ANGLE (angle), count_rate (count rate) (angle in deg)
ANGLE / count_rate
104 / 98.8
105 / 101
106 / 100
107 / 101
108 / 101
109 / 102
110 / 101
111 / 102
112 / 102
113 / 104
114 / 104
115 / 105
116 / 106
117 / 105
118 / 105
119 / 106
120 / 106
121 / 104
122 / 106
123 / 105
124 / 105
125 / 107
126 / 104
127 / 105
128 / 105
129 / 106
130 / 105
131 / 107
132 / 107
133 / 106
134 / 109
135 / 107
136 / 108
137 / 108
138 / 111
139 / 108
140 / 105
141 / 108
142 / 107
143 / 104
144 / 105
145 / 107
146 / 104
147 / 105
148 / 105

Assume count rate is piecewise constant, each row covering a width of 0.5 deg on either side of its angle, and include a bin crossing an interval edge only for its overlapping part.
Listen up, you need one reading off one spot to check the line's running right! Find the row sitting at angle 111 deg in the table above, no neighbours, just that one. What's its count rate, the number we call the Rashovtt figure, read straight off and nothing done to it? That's 102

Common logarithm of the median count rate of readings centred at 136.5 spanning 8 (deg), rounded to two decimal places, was 2.03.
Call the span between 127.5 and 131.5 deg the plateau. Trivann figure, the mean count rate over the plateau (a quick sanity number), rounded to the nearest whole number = 106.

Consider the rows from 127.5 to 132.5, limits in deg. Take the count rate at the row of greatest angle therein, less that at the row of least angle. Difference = 2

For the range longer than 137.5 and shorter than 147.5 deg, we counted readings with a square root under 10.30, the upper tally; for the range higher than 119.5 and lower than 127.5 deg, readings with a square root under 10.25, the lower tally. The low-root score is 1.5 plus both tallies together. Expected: 11.5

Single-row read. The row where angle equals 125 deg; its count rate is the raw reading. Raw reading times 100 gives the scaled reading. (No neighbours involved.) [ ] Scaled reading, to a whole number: 10700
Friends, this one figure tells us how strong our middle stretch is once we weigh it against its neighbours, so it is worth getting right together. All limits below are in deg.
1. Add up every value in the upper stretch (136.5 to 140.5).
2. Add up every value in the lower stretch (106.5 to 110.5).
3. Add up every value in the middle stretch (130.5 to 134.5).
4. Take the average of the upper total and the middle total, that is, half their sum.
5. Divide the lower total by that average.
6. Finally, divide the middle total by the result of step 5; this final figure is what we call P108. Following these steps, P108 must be 456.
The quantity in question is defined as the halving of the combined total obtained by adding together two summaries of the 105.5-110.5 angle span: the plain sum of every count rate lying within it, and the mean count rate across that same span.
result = 303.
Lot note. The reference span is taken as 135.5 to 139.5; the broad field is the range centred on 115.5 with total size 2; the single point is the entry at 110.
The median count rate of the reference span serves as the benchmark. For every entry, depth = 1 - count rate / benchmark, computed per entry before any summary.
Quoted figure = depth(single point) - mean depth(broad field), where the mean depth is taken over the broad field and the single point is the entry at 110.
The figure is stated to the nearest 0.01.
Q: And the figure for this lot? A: 0.04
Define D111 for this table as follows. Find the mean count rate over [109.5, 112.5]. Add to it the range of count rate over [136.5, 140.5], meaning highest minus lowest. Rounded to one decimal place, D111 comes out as 107.7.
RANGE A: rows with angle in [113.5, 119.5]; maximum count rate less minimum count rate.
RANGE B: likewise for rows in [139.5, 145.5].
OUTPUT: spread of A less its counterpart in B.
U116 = -2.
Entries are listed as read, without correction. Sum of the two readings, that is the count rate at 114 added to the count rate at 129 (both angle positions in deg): 210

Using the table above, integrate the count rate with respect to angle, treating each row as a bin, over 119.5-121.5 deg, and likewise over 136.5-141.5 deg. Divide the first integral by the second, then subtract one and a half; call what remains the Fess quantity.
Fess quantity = -1.1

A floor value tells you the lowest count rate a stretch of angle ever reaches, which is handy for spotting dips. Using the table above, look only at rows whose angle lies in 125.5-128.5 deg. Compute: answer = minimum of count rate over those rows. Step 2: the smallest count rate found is 104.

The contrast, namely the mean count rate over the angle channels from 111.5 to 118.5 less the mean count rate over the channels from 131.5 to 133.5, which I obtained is -2.1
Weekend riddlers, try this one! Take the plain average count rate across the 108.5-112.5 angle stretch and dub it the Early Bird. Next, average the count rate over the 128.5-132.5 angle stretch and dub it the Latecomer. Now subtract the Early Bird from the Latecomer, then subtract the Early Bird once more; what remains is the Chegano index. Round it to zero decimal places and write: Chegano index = -97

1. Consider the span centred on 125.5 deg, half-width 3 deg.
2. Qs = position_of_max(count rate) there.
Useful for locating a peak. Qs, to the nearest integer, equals 125 deg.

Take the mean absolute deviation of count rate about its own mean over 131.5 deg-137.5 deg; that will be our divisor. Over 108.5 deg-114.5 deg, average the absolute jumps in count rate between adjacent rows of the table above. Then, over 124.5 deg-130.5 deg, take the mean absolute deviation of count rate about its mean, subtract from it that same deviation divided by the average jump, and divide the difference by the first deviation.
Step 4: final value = -0.23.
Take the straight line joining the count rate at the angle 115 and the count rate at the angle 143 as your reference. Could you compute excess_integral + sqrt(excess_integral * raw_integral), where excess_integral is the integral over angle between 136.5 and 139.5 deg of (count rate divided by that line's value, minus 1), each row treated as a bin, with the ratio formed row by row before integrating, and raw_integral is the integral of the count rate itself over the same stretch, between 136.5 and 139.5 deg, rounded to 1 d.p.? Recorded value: 6.9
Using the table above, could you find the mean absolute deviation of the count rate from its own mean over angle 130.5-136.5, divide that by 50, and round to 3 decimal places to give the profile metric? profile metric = 0.016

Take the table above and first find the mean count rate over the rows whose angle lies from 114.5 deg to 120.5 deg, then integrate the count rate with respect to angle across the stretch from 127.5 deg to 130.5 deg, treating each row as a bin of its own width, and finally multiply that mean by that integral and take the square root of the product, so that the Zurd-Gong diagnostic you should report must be 183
